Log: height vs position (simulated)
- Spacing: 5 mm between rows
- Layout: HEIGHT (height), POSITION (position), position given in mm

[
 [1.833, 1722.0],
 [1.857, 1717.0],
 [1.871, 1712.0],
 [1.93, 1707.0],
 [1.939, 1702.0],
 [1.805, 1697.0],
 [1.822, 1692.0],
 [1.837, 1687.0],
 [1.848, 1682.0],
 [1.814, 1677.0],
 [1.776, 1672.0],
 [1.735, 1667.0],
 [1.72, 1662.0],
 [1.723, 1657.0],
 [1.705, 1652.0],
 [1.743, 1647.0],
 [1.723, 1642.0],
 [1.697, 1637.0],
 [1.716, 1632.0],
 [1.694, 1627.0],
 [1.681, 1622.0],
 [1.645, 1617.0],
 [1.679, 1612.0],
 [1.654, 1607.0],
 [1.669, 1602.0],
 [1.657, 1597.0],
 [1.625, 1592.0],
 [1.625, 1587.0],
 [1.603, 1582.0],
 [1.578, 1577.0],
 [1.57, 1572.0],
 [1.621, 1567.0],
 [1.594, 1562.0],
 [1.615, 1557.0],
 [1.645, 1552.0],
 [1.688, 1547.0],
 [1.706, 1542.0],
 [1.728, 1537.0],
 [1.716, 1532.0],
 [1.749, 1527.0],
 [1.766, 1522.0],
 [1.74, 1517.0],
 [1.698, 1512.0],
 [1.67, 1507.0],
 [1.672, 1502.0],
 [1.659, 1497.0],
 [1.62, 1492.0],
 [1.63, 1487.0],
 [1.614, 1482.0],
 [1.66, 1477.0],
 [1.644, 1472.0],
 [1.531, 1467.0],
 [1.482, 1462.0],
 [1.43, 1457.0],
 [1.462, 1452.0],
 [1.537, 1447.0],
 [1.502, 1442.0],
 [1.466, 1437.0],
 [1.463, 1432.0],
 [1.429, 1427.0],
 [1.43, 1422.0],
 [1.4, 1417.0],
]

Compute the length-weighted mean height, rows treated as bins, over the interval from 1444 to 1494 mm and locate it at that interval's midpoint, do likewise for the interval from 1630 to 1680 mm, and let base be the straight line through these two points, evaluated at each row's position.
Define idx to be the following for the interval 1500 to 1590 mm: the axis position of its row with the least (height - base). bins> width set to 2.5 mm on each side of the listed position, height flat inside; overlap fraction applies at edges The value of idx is 1572.0 mm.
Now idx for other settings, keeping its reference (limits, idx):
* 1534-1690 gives 1572.0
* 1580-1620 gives 1582.0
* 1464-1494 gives 1467.0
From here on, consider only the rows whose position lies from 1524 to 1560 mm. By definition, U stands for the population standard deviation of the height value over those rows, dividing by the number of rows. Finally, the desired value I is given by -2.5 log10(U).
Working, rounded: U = 0.044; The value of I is 3.4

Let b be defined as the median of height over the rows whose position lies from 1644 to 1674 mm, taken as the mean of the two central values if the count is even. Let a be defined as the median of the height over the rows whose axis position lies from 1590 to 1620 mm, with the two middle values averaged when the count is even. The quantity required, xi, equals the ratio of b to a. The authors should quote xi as 1.044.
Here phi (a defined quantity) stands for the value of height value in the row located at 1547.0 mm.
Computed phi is 1.688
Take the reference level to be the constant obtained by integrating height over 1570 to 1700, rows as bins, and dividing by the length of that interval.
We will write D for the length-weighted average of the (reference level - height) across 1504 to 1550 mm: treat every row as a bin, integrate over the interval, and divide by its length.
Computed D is -0.010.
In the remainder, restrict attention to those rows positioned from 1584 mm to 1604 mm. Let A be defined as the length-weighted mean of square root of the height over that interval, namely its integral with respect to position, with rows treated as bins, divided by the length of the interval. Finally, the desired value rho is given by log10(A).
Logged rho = 0.108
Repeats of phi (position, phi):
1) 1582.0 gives 1.603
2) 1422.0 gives 1.43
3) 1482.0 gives 1.614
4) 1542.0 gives 1.706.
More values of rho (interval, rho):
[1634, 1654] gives 0.117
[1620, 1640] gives 0.115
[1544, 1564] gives 0.107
